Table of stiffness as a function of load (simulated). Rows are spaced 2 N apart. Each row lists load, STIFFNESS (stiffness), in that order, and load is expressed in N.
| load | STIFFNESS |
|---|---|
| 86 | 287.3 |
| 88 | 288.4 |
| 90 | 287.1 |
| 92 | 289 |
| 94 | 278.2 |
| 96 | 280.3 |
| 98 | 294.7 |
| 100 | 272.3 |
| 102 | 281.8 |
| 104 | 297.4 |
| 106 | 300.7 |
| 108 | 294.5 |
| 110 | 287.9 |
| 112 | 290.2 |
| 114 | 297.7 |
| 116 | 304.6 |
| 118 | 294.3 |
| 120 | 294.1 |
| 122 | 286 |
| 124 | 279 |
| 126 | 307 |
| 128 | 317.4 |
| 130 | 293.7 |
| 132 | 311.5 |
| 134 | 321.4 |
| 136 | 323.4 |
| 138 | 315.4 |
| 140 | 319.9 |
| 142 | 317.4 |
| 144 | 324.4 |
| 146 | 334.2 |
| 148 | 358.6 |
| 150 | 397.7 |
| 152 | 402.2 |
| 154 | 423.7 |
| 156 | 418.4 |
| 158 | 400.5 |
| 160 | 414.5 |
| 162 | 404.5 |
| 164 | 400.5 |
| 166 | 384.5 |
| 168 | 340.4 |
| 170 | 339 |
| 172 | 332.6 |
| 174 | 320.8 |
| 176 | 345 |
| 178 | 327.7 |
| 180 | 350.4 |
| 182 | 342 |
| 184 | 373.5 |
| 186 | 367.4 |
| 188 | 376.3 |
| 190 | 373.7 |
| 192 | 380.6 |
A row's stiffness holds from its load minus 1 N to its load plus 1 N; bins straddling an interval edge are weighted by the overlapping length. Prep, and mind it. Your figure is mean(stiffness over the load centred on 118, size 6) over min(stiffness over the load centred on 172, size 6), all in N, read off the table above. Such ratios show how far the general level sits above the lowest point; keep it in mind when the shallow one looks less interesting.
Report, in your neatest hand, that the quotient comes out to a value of 0.93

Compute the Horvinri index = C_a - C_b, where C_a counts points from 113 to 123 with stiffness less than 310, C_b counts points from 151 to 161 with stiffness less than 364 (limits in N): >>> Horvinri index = 5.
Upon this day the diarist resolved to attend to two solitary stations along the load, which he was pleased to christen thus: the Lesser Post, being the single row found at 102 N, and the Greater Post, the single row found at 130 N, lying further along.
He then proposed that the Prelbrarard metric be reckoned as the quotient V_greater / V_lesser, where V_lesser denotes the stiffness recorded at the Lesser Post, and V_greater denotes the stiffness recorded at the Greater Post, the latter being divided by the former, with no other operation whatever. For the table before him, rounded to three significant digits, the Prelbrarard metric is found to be 1.04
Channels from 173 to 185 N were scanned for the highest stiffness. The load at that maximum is 184 N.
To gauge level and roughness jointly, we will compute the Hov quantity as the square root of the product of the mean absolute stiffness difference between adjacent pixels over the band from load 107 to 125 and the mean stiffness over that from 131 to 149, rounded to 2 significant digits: 45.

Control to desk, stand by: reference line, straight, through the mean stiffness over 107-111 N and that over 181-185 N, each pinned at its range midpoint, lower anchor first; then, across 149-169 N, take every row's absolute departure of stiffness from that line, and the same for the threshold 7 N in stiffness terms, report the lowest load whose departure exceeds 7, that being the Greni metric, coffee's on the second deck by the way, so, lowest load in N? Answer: 150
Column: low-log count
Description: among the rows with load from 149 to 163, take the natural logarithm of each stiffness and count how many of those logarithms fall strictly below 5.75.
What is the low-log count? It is 0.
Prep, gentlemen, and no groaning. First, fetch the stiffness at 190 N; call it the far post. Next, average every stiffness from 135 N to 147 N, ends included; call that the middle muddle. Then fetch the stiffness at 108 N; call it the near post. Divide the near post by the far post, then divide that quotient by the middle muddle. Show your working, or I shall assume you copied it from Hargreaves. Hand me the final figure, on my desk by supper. 0.0024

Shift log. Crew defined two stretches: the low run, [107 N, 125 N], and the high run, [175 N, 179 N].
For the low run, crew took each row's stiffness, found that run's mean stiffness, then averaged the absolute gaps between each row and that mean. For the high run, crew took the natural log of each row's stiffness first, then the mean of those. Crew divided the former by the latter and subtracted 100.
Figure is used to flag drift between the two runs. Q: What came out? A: -99.0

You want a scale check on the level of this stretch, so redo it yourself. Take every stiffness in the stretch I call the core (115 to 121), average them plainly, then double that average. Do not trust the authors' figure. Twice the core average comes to 595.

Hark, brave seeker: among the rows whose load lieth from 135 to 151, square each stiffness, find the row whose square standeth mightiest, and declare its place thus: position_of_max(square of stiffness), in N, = 150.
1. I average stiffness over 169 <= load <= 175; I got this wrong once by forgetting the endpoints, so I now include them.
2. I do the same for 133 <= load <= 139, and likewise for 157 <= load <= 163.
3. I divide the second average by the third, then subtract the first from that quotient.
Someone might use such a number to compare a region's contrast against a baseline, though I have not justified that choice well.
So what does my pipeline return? -330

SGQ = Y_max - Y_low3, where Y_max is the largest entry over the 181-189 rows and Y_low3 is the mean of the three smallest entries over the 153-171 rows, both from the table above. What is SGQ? 22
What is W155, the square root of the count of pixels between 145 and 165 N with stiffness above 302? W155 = 3.2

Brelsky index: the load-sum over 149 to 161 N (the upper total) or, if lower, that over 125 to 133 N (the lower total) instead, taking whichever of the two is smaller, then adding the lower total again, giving 2459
